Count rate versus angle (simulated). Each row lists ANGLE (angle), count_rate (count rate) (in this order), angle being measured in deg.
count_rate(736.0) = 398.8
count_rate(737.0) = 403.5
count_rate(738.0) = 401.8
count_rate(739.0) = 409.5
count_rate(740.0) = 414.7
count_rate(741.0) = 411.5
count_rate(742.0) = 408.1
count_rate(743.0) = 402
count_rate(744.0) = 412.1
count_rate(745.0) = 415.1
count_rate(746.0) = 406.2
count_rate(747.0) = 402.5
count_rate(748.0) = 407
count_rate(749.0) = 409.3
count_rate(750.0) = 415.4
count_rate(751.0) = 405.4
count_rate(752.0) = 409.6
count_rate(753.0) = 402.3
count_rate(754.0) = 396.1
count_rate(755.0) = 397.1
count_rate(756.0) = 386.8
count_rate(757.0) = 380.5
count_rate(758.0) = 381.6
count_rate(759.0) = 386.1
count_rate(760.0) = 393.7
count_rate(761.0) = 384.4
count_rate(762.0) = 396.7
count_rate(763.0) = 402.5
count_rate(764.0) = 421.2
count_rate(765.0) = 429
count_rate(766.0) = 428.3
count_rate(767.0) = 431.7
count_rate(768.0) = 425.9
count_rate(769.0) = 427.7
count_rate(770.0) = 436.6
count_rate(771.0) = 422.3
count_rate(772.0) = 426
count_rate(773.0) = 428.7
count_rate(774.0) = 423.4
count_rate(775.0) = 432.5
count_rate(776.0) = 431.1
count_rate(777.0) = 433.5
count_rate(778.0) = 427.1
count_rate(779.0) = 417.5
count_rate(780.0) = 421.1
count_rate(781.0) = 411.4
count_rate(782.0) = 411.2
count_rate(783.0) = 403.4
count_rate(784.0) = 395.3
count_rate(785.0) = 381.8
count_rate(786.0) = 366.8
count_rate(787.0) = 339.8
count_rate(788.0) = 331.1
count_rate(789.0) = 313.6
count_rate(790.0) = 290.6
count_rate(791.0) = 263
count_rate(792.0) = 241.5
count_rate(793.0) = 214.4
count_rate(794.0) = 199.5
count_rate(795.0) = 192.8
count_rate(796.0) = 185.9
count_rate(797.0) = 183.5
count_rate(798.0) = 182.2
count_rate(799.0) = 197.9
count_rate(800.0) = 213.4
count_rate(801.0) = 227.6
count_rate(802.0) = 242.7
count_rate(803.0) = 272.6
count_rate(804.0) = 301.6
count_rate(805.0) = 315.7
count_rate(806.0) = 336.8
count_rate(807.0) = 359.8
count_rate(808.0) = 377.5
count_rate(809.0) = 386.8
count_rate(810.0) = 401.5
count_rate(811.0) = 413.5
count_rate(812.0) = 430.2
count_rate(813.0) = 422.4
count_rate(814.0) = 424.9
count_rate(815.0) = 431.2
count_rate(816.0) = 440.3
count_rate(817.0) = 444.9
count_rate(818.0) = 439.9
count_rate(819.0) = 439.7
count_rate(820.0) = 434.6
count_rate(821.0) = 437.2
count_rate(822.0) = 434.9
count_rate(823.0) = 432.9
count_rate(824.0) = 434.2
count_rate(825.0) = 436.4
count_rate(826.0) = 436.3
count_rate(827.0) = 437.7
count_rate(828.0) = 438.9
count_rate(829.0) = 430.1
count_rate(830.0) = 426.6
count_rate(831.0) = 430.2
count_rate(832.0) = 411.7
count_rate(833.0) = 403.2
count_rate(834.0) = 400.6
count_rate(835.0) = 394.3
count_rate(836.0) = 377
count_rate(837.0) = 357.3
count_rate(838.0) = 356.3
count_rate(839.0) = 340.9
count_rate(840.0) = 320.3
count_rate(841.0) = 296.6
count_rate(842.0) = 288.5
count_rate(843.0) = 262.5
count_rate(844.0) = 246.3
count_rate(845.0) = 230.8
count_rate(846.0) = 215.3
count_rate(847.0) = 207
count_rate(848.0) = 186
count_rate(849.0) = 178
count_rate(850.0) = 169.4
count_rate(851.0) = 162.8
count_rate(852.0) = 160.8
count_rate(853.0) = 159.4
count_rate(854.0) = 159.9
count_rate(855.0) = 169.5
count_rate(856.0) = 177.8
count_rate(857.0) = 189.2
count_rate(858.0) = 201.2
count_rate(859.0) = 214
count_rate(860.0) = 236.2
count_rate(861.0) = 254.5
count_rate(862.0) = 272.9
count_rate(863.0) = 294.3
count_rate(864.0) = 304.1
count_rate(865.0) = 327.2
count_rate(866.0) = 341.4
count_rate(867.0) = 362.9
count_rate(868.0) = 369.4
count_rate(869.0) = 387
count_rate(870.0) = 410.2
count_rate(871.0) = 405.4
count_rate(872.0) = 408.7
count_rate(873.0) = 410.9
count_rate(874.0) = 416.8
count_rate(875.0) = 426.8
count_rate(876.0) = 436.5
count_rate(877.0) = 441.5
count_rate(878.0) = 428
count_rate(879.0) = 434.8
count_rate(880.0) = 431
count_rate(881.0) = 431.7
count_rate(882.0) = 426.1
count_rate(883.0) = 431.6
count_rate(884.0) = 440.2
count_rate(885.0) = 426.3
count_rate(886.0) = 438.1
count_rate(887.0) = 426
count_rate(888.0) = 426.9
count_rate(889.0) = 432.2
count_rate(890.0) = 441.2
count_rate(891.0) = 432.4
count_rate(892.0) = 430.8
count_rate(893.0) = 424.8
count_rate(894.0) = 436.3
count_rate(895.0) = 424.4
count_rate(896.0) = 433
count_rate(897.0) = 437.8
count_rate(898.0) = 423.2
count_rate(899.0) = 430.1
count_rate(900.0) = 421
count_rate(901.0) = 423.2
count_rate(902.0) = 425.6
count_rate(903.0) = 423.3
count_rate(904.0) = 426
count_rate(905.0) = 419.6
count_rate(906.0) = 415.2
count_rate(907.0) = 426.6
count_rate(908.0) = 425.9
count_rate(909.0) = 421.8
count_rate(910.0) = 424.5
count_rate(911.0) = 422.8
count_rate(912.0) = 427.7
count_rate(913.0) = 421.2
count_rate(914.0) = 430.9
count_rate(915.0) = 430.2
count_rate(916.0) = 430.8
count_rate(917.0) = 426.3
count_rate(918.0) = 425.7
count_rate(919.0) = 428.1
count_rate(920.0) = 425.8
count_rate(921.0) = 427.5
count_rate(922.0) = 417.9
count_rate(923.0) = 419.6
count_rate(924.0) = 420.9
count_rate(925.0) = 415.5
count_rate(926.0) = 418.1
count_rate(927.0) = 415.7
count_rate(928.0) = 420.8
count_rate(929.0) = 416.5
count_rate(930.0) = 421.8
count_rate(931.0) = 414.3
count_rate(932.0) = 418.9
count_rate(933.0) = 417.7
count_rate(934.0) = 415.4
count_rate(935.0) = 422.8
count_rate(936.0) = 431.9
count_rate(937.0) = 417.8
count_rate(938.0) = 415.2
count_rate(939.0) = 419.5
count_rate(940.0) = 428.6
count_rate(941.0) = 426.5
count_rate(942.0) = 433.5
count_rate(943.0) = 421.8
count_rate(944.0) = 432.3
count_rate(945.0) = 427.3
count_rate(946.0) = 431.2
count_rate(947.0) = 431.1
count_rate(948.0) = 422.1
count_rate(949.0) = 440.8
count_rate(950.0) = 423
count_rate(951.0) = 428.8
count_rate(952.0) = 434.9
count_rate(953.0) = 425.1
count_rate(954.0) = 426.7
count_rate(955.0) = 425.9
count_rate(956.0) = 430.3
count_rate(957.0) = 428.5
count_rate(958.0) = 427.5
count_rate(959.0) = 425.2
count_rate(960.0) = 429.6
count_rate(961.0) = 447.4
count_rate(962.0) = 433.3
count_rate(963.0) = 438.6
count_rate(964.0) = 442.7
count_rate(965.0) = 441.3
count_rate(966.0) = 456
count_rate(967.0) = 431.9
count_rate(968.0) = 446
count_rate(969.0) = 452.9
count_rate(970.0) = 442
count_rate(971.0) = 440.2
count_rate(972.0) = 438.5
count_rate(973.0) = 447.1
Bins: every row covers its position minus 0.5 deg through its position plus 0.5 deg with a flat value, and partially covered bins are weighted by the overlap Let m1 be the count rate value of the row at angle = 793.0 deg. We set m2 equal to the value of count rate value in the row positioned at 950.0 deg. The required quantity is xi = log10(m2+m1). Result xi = 2.80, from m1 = 214.4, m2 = 423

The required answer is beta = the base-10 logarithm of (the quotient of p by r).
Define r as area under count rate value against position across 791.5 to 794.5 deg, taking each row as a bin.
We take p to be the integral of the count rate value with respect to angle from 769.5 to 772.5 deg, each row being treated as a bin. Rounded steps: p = 1285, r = 655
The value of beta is 0.29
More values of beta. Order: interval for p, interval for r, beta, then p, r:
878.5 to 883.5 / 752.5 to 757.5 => 0.04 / 2155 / 1963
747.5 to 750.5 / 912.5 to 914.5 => 0.16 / 1232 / 852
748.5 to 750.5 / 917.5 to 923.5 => -0.49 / 825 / 2545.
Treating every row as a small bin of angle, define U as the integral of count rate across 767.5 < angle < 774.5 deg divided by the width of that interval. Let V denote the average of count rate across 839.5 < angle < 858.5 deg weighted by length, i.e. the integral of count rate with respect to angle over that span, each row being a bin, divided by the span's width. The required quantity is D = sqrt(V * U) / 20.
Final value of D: 15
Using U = 427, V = 210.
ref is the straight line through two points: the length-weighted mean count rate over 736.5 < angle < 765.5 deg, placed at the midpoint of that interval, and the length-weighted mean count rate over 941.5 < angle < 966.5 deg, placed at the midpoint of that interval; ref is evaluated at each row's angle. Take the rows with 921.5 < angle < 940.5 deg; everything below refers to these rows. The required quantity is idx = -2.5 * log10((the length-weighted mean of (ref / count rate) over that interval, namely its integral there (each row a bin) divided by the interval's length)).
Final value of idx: -0.02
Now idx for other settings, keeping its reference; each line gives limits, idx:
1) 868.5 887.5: 0.01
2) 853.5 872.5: -0.51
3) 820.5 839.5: -0.01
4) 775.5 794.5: -0.22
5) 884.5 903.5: 0.01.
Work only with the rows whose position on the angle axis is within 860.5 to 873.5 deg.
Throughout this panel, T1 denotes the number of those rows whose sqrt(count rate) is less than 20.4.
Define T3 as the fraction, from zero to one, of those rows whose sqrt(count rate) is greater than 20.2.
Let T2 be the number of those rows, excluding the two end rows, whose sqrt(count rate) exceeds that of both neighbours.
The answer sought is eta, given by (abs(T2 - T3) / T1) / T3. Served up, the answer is 0.26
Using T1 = 13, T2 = 1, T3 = 0.2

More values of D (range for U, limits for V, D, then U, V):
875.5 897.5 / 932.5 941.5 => 21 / 432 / 422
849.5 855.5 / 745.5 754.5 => 13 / 164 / 406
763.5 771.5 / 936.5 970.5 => 21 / 428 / 432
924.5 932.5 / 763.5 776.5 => 21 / 418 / 428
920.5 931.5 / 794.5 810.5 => 17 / 419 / 274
